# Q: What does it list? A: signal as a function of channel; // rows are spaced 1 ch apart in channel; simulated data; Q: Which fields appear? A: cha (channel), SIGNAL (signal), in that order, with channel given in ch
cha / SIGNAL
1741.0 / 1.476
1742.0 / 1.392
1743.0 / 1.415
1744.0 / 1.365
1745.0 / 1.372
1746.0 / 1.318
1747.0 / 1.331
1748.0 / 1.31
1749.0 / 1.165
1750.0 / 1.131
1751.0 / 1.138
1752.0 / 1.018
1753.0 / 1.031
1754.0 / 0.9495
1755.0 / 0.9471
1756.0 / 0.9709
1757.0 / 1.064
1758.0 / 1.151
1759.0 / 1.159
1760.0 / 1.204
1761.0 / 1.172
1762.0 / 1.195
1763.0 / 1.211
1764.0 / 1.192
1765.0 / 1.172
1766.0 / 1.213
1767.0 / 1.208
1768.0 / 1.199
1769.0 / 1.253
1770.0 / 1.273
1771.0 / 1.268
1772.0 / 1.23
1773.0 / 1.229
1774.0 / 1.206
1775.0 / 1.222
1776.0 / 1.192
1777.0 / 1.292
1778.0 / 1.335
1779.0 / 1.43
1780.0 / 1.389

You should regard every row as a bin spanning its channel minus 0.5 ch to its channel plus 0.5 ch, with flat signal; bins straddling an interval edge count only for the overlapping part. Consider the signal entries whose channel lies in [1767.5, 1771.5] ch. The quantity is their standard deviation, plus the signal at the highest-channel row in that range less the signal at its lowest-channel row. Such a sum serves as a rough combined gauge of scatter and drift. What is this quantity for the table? 0.10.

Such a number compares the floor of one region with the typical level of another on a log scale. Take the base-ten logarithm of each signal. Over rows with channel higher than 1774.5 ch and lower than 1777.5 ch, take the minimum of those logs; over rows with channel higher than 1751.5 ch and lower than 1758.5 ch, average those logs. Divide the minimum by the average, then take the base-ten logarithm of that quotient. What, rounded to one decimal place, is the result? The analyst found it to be 1.0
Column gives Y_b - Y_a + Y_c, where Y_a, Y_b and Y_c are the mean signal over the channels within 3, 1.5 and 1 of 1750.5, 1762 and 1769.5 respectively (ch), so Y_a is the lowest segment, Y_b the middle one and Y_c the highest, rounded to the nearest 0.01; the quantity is 1.32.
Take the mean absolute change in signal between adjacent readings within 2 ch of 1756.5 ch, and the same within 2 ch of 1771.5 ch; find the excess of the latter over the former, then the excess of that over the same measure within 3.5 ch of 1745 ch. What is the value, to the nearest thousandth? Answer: -0.081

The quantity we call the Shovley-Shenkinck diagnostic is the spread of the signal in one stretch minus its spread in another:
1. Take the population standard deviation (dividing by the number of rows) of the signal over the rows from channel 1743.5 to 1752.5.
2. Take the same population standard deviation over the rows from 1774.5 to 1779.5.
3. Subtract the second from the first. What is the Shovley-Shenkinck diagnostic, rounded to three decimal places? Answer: 0.035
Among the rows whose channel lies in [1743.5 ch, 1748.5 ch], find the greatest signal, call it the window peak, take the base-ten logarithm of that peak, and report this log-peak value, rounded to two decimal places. 0.14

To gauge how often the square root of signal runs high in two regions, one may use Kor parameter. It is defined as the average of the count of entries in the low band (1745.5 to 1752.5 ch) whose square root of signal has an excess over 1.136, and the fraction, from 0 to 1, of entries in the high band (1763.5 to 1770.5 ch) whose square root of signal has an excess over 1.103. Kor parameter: 1.64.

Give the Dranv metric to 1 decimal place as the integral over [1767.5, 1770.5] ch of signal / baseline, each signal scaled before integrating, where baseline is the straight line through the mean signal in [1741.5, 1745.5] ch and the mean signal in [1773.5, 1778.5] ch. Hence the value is 2.9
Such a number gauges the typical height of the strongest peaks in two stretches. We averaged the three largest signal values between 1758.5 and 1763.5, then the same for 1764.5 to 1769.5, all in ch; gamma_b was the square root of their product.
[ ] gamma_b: 1.21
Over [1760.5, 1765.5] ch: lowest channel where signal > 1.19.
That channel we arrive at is 1762.0 ch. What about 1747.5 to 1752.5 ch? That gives 1748.0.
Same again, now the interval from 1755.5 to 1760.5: 1760.0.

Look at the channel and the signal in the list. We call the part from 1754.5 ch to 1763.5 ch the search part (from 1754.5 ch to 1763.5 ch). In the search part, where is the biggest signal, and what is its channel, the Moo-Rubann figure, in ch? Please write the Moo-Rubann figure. 1763.0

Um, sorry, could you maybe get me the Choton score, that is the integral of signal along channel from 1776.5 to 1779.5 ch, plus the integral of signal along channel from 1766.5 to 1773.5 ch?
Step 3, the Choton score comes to 12.7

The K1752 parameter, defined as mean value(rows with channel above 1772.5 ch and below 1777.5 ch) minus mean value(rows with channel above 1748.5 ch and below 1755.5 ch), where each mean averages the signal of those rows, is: 0.17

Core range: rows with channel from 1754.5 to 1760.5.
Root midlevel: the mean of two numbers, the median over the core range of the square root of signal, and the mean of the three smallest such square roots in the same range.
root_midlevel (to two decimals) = 1.02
